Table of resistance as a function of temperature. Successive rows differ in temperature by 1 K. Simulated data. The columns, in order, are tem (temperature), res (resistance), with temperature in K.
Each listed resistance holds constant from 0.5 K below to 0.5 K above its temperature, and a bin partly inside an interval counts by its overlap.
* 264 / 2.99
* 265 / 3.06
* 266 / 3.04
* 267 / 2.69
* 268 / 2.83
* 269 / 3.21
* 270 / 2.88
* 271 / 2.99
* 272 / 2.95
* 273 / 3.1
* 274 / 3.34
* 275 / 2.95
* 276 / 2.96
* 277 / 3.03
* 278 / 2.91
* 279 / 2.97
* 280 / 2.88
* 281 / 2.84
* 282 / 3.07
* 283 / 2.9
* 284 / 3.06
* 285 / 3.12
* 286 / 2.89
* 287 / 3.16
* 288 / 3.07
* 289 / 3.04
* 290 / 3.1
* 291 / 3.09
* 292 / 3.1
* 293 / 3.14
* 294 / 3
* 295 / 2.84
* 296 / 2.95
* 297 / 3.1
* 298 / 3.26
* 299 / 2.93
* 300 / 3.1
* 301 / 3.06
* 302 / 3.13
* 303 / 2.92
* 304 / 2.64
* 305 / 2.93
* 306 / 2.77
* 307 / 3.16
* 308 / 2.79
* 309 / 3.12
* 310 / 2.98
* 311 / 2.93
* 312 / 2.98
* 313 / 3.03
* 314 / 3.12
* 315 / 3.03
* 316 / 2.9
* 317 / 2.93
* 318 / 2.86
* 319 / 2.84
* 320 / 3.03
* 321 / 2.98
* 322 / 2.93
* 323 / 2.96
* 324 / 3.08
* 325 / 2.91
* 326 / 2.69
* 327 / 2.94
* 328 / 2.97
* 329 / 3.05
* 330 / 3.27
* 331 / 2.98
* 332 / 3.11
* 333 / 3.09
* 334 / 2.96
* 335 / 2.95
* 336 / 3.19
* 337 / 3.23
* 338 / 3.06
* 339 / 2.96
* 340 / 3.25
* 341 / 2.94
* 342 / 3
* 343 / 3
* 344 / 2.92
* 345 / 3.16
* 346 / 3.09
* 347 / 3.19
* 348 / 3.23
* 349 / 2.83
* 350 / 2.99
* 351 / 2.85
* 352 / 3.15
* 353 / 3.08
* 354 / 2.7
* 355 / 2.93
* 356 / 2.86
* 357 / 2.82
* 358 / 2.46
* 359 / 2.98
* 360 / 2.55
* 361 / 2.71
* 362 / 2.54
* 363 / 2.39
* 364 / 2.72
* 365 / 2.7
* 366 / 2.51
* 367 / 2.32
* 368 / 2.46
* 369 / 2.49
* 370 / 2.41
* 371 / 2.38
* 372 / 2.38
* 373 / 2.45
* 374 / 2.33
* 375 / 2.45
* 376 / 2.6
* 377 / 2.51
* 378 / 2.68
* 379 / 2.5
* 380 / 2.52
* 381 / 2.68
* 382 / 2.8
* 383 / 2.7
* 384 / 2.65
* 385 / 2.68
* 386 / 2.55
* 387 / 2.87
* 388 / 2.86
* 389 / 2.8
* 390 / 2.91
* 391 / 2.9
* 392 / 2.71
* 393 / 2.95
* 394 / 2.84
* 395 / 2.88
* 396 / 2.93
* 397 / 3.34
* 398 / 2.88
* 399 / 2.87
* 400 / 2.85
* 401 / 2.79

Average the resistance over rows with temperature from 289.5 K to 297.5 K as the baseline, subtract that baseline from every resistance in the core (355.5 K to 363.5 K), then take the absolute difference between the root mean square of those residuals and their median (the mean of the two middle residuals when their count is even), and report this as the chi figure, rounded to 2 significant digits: 0.83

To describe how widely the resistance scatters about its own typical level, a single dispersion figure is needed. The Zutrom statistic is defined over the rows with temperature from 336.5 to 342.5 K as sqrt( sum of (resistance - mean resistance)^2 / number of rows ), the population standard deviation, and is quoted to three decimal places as 0.124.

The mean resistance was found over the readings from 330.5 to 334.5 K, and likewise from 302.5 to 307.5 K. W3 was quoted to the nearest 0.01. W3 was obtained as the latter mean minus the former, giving -0.15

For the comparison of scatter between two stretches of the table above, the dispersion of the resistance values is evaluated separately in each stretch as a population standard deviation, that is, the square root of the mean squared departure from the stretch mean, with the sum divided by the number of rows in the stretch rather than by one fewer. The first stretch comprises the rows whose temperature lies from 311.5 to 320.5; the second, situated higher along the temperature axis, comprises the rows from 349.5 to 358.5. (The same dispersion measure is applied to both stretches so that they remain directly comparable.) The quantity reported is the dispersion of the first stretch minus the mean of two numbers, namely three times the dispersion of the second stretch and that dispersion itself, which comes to -0.30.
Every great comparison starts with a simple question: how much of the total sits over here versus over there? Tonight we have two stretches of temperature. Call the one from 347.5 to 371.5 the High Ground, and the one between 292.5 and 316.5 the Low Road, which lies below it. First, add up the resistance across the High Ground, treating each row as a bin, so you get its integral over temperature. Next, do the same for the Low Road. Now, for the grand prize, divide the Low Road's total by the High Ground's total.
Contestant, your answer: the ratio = 1.10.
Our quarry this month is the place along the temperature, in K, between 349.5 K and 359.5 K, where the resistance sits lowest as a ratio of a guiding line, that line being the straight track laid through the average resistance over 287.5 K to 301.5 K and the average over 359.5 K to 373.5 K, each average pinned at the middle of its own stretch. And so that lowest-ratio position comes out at 358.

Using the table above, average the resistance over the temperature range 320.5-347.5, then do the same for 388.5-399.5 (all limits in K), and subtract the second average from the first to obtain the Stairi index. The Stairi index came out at 0.12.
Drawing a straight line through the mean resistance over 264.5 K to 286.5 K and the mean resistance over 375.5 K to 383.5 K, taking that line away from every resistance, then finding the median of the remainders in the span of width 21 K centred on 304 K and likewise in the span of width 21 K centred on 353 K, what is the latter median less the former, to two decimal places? 0.06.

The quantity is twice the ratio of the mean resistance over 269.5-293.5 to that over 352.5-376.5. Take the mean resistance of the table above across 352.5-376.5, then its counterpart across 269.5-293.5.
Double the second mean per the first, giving 2.33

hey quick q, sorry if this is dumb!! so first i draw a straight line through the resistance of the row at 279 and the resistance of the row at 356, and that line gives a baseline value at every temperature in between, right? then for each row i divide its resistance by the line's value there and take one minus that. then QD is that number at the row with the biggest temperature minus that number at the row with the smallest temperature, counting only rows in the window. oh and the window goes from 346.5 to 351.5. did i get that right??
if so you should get 0.12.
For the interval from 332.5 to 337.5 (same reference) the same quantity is -0.05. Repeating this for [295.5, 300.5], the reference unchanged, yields -0.05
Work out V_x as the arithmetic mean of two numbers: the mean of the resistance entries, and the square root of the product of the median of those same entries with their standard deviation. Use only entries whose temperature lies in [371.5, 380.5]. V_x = 1.50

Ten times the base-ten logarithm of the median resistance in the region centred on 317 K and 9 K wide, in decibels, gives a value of 4.74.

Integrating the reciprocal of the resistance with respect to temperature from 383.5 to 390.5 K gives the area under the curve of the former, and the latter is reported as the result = 2.54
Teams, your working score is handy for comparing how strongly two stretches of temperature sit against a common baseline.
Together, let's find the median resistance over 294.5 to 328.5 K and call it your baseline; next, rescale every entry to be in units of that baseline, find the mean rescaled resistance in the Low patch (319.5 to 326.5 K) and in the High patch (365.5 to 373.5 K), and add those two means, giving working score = 1.82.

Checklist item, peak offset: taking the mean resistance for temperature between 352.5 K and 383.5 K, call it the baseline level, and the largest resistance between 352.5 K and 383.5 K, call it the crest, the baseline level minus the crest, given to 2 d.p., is -0.48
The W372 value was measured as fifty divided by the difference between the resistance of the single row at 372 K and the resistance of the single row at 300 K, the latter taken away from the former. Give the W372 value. -69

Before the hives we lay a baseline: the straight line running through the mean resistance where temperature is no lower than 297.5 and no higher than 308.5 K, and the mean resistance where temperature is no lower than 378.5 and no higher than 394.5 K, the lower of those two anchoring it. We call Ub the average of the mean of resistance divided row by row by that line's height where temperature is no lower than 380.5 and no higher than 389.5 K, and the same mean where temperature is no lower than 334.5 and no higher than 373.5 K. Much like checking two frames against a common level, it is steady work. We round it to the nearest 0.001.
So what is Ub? 0.994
